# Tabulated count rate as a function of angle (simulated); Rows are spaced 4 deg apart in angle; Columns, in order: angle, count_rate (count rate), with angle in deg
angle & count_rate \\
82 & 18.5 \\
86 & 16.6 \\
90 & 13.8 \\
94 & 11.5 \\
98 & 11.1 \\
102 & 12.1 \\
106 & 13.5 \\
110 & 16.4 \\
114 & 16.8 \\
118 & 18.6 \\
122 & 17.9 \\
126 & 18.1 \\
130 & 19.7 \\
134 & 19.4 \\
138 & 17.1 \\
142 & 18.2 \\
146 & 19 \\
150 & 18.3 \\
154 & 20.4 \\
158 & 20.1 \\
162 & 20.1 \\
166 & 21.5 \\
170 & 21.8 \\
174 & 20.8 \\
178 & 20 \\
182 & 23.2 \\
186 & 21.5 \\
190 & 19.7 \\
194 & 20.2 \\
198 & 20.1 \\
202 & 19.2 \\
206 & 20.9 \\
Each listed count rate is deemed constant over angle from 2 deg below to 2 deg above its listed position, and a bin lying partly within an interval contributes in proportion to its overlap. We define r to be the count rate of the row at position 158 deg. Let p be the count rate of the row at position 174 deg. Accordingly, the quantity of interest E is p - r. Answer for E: 0.7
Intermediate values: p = 20.8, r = 20.1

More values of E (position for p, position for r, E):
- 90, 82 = -4.7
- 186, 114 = 4.7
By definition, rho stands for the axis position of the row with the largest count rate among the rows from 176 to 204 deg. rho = 182 deg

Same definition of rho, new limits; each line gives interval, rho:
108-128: 118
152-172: 170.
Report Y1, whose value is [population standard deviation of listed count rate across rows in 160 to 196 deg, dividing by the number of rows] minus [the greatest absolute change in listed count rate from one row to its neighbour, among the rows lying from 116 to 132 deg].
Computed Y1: -0.5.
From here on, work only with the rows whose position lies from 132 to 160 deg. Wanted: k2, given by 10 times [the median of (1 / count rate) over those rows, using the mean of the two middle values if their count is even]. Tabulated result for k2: 0.53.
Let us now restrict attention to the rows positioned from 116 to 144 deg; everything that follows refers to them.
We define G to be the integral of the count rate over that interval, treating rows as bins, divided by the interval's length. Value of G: 18.4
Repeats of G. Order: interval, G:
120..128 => 18.0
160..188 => 21.3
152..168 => 20.5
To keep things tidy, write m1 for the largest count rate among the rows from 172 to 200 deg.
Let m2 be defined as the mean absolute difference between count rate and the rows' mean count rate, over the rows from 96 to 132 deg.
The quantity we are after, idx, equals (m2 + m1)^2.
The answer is 662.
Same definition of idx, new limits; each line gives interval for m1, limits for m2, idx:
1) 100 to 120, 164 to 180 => 370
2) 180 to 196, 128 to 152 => 574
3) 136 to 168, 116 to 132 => 487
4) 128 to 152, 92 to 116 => 472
